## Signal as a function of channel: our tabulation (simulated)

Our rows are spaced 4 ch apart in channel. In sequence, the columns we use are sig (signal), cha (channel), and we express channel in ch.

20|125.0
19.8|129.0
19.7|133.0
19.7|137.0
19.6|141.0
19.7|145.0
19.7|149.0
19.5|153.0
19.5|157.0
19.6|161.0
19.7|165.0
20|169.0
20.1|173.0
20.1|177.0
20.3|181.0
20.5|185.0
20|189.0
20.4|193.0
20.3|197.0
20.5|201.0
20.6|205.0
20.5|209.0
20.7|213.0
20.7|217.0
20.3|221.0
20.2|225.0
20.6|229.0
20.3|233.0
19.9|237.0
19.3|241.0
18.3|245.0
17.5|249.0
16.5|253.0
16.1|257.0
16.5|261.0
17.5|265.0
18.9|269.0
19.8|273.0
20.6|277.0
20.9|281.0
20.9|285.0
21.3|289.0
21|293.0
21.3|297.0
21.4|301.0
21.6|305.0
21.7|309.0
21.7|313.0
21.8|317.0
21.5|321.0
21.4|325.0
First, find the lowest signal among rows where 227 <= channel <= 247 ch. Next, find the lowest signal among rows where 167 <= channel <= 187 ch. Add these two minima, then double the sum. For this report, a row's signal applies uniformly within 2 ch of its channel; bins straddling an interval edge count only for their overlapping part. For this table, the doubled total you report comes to 76.6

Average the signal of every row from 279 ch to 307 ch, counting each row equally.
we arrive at 21.2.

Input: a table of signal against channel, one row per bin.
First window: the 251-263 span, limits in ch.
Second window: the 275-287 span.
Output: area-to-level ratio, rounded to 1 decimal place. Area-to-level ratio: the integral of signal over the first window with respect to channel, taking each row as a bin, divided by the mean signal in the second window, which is 9.4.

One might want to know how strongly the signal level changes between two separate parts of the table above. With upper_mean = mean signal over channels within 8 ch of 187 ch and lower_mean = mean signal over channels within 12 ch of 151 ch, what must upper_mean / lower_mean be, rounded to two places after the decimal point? 1.04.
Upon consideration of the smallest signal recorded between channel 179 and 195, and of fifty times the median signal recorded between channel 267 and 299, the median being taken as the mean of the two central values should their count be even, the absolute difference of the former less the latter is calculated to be 1025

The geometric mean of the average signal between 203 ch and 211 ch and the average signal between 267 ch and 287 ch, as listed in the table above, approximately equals 20.4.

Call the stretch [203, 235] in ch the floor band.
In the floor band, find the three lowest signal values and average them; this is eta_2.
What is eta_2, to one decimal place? 20.3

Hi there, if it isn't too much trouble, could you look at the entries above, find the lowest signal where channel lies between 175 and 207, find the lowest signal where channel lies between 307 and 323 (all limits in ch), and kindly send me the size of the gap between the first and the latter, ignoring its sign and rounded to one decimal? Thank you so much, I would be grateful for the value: 1.5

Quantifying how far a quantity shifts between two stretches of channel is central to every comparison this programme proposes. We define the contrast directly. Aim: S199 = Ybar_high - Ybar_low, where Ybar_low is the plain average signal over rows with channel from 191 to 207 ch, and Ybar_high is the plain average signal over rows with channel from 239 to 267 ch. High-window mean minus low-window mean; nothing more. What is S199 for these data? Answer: -3.1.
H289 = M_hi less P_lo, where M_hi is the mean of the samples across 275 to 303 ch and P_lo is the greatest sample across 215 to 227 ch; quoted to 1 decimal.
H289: 0.4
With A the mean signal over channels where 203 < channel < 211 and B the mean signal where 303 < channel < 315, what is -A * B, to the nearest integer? -445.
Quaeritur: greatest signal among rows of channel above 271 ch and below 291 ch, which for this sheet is 21.3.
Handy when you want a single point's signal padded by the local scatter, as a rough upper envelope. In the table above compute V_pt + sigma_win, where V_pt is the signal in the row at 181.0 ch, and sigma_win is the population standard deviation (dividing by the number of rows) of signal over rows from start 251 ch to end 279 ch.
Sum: 22.0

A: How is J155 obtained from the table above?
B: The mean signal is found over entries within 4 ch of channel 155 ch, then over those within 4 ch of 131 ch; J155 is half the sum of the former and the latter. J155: 19.6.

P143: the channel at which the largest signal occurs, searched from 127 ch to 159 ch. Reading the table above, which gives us 129.0 ch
